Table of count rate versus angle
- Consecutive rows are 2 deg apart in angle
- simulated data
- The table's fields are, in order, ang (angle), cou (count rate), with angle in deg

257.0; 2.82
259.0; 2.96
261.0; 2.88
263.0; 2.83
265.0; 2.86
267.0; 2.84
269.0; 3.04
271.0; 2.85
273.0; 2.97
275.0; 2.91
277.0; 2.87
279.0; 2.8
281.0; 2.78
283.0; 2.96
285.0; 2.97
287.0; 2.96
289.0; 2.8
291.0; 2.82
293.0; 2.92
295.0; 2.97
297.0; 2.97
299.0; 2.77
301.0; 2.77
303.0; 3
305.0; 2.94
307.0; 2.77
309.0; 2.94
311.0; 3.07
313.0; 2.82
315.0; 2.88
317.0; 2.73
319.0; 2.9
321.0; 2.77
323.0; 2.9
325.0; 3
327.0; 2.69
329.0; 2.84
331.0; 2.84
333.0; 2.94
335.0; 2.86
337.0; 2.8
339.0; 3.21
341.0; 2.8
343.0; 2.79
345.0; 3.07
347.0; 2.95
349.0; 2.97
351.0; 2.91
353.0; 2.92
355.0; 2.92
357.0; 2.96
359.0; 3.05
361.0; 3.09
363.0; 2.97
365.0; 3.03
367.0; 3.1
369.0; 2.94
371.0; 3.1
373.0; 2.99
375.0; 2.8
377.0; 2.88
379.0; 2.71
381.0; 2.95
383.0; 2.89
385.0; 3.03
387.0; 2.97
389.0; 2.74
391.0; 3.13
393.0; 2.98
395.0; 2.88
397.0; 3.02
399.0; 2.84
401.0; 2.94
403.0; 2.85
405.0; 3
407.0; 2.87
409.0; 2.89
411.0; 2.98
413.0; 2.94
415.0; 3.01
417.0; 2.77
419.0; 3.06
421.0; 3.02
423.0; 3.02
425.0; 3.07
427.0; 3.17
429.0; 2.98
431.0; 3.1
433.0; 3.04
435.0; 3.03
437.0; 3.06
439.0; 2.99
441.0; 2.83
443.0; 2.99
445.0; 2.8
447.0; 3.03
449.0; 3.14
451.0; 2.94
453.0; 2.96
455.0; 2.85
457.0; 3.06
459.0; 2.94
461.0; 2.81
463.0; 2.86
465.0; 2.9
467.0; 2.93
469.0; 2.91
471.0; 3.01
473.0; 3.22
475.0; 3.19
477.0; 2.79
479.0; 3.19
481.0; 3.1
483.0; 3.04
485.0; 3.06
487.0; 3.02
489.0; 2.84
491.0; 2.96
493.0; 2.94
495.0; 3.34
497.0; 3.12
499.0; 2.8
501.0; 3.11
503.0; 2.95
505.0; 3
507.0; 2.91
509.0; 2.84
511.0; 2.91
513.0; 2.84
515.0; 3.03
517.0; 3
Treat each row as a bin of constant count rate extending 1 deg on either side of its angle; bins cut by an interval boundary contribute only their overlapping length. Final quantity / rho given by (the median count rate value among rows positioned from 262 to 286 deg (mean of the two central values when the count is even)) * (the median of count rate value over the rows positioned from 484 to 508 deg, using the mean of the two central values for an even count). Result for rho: 8.5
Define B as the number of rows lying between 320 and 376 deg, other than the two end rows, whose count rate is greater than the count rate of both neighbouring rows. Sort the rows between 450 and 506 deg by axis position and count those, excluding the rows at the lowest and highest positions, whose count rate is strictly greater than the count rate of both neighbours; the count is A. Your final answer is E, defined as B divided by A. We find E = 0.9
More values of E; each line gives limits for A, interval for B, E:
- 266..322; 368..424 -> 1.6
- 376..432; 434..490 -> 0.9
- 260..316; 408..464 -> 1.7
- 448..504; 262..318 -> 0.8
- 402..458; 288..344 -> 0.7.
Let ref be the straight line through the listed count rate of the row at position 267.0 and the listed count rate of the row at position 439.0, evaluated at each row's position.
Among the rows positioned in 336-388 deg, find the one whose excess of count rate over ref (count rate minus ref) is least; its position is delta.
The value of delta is 379.0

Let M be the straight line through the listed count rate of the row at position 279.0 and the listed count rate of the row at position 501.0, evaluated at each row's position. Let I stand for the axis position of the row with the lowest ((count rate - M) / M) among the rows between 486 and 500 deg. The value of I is 499.0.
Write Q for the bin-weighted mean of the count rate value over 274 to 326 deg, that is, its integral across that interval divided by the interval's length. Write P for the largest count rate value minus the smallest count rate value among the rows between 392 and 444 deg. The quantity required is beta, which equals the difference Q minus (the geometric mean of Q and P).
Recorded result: 1.81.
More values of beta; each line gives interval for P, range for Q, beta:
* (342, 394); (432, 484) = 1.87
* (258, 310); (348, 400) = 2.06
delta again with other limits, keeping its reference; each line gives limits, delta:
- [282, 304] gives 301.0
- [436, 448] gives 445.0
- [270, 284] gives 281.0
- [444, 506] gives 499.0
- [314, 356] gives 327.0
